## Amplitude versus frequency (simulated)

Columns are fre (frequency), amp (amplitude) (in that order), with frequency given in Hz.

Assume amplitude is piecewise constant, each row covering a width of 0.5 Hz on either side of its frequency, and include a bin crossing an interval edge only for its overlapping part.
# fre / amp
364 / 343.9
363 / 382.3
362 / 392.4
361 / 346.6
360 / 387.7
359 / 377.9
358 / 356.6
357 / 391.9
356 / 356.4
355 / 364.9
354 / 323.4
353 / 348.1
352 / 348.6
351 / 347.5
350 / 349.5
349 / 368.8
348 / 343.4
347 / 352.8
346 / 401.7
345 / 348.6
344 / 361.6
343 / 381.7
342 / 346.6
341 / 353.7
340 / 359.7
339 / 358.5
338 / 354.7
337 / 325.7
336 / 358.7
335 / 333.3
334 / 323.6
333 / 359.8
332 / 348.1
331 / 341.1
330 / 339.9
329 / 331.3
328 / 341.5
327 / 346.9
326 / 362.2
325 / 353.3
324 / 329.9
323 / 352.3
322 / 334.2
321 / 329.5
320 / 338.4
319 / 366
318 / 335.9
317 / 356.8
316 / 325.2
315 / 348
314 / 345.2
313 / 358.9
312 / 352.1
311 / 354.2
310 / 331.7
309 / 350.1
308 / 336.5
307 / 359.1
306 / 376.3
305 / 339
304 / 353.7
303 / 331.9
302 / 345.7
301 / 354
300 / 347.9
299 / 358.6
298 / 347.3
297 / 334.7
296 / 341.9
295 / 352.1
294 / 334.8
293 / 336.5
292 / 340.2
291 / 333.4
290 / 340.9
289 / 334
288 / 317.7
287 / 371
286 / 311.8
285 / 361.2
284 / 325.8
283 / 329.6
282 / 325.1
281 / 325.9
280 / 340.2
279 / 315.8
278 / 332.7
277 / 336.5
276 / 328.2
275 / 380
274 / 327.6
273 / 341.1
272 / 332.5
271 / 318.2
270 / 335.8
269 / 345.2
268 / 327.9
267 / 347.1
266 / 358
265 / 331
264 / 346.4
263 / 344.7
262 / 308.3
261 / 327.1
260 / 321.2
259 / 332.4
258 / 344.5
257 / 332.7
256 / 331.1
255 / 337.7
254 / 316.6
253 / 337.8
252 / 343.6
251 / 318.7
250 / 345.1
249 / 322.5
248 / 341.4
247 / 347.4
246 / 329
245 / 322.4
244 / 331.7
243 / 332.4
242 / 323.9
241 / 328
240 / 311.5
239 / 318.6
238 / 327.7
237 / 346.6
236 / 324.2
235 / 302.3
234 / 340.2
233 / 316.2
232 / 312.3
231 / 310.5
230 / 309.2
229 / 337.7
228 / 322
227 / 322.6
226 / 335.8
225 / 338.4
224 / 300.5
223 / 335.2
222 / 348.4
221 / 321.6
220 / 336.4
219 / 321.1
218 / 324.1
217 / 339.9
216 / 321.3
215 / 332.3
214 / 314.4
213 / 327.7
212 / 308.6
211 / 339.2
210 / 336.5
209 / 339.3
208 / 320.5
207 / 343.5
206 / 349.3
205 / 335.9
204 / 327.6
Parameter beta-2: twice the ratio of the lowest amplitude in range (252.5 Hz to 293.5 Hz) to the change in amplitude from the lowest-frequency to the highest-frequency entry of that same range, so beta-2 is -474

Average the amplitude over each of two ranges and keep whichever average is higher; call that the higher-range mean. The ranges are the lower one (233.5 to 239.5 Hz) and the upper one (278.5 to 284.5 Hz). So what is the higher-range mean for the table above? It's 327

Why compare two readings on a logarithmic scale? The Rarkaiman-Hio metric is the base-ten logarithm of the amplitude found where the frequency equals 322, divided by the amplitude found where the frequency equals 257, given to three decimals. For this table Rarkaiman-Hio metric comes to 0.002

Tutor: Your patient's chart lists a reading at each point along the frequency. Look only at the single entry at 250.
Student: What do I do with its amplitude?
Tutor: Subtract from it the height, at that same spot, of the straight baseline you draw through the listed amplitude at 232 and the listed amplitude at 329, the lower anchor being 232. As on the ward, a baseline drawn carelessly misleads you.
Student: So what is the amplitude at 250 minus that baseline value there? 29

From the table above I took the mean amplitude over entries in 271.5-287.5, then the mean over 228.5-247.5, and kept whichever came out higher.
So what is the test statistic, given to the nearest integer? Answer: 337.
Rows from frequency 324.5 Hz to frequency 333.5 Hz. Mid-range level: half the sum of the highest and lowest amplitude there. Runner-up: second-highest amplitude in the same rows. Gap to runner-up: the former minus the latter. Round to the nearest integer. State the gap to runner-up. -13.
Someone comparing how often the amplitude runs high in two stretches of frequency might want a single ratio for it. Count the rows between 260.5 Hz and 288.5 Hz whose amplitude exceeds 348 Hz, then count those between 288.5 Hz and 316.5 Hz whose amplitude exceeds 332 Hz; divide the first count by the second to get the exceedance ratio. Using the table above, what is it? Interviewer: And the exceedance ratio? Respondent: 0.16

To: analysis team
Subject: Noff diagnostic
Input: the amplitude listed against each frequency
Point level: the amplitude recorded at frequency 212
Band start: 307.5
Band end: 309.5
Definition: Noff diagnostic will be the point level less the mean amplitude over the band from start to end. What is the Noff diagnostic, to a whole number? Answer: -35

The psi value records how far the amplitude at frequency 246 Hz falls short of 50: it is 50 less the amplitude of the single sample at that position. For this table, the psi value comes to -279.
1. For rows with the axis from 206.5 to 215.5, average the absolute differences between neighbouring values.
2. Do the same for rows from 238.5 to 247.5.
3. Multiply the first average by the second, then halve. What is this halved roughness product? 71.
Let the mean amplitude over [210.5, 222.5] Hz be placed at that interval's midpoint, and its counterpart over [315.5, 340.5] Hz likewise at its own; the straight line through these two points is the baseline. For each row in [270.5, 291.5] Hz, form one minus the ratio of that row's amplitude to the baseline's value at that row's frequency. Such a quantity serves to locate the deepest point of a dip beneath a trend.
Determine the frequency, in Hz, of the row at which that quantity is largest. 286 Hz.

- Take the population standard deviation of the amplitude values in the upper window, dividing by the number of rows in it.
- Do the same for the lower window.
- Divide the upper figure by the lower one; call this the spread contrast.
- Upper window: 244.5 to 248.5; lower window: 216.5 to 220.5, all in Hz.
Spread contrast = 1.24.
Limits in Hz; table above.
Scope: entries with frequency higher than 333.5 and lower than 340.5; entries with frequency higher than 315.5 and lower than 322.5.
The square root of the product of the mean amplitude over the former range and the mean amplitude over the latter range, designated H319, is 343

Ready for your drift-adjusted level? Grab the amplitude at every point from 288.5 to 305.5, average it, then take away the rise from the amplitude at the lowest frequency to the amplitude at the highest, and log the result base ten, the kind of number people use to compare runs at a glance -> 2.53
